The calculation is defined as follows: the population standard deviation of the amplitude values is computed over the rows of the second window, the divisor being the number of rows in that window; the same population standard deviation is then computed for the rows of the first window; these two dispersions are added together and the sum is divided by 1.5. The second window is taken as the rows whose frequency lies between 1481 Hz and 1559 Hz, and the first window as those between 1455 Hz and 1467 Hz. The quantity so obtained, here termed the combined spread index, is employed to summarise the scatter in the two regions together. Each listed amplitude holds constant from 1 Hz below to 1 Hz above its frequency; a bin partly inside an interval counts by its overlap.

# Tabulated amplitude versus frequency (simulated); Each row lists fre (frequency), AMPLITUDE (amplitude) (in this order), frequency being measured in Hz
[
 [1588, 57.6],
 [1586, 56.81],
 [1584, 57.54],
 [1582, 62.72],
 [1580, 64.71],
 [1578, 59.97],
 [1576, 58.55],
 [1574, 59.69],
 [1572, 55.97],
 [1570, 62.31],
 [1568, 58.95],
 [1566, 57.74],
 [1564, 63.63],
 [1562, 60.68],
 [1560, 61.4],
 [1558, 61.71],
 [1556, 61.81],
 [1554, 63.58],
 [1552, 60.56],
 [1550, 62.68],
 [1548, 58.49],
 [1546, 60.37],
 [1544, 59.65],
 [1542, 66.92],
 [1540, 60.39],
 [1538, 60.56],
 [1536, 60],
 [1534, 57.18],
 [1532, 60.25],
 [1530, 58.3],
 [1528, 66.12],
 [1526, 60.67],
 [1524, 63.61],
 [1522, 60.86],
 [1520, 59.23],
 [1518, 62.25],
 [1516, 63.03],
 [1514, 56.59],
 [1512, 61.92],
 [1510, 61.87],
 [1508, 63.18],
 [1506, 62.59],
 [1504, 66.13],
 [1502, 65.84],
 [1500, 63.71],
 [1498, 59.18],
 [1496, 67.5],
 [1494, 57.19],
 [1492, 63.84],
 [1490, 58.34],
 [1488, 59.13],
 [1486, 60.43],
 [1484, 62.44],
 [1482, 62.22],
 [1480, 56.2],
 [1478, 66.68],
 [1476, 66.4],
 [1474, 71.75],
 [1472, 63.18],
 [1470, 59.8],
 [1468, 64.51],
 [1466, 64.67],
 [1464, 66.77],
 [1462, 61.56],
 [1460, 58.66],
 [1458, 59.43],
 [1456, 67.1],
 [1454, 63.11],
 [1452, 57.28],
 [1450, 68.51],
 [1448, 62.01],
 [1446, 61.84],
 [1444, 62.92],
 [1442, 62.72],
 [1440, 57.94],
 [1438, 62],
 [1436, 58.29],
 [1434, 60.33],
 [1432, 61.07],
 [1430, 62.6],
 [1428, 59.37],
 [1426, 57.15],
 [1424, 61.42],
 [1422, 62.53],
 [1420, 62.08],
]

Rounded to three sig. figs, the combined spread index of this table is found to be 4.01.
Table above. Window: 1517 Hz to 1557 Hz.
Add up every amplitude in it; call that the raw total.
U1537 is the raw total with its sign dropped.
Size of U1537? 1223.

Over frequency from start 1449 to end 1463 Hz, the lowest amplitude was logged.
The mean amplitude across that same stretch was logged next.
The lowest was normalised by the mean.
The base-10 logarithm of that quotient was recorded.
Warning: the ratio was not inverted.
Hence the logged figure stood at -0.0360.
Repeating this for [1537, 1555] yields -0.0216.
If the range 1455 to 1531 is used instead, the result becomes -0.0458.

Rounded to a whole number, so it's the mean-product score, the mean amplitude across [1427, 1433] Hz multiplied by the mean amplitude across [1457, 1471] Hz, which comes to 3795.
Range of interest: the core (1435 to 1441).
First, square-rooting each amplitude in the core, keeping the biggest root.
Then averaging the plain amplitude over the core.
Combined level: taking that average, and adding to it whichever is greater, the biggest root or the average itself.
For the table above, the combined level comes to 118.8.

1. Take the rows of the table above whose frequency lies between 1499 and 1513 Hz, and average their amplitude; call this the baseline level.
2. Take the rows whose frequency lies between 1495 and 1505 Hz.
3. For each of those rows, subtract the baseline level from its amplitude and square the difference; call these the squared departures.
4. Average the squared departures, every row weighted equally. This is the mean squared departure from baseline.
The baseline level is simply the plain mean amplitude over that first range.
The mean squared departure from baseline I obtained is 9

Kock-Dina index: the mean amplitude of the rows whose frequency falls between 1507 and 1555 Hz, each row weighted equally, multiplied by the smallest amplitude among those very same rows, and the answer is 3462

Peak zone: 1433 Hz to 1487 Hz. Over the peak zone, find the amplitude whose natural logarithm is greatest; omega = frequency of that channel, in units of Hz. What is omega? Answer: 1474 Hz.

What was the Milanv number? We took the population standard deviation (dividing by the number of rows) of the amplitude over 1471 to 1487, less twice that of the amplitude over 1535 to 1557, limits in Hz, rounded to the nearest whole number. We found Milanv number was 0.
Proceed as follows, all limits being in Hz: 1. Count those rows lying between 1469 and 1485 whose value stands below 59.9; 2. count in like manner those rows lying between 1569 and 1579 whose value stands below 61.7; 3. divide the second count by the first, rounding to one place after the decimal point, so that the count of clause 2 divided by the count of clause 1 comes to 2.0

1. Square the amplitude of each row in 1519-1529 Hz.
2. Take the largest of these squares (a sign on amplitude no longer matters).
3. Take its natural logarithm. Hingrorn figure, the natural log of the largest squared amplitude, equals 8.38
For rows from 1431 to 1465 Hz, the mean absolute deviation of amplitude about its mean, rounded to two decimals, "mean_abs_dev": 2.39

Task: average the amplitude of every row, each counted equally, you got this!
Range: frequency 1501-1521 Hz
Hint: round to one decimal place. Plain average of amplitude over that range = 62.3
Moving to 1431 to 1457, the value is 61.9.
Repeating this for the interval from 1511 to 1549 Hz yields 60.9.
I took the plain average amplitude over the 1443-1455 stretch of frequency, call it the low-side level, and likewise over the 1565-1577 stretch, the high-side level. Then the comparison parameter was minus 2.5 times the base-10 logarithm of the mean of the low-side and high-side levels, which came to -4.46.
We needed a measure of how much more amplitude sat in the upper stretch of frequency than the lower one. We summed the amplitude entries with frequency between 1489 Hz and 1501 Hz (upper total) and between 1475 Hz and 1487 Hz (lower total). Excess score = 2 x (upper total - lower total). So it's -9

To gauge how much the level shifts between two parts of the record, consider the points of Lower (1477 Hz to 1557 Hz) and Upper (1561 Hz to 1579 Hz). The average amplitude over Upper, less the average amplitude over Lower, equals -1.8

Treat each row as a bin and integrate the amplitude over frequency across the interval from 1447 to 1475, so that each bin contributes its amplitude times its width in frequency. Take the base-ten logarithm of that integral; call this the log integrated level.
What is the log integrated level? 3.250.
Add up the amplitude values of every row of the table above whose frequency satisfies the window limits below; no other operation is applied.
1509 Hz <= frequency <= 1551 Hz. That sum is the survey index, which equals 1281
